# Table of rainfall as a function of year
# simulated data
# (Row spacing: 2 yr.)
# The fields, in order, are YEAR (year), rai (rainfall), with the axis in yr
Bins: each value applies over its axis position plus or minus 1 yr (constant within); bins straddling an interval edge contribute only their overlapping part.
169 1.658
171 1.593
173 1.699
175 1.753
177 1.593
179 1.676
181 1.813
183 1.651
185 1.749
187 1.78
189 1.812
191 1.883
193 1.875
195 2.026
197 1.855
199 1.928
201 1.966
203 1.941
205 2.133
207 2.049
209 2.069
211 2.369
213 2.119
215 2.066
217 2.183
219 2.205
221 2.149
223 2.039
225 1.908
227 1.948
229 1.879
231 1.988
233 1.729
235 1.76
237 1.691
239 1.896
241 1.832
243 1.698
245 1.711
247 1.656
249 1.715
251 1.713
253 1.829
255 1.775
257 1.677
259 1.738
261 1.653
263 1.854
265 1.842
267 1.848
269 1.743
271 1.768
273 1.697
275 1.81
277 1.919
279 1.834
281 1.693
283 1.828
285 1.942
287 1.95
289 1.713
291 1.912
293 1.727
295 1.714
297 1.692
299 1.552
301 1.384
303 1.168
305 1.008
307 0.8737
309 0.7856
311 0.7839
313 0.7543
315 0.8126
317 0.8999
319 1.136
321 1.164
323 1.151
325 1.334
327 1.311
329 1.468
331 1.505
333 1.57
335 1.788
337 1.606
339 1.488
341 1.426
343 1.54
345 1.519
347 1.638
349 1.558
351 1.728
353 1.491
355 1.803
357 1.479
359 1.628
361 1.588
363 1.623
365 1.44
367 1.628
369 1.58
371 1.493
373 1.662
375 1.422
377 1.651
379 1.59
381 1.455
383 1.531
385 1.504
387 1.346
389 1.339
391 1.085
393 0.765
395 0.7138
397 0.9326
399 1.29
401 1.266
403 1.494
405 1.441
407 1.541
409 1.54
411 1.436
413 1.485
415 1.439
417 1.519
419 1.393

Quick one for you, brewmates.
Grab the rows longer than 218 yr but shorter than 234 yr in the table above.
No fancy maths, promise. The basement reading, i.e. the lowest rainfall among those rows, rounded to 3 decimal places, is 1.729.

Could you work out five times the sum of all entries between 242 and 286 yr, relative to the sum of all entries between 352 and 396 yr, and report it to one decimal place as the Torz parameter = 6.1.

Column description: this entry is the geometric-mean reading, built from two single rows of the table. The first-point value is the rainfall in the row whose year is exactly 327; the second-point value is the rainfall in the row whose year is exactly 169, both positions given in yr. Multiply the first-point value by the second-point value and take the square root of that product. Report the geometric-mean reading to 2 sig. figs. 1.5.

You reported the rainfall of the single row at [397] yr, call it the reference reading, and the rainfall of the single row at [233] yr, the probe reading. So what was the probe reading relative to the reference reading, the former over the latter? 1.9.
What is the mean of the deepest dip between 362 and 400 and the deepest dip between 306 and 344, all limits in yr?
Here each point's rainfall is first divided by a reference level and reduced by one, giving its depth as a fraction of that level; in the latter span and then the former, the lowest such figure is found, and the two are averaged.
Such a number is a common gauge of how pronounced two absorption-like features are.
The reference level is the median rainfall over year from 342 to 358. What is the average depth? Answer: -0.53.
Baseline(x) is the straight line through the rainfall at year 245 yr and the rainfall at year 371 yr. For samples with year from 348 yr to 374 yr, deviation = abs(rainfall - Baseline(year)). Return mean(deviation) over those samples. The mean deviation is 0.10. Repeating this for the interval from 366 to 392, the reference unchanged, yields 0.11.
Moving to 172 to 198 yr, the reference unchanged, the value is 0.10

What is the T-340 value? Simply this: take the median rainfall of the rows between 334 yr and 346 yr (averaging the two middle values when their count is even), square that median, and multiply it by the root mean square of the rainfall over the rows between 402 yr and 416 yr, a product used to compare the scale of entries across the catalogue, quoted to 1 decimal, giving 3.5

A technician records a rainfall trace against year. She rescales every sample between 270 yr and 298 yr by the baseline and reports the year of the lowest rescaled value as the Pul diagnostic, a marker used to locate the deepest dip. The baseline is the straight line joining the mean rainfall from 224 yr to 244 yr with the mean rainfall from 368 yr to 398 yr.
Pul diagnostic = 273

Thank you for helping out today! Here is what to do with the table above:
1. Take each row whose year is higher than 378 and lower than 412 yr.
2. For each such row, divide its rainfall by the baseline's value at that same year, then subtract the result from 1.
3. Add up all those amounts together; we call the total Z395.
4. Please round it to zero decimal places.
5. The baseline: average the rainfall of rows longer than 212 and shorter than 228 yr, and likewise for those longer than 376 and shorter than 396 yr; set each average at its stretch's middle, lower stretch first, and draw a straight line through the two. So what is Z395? -1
